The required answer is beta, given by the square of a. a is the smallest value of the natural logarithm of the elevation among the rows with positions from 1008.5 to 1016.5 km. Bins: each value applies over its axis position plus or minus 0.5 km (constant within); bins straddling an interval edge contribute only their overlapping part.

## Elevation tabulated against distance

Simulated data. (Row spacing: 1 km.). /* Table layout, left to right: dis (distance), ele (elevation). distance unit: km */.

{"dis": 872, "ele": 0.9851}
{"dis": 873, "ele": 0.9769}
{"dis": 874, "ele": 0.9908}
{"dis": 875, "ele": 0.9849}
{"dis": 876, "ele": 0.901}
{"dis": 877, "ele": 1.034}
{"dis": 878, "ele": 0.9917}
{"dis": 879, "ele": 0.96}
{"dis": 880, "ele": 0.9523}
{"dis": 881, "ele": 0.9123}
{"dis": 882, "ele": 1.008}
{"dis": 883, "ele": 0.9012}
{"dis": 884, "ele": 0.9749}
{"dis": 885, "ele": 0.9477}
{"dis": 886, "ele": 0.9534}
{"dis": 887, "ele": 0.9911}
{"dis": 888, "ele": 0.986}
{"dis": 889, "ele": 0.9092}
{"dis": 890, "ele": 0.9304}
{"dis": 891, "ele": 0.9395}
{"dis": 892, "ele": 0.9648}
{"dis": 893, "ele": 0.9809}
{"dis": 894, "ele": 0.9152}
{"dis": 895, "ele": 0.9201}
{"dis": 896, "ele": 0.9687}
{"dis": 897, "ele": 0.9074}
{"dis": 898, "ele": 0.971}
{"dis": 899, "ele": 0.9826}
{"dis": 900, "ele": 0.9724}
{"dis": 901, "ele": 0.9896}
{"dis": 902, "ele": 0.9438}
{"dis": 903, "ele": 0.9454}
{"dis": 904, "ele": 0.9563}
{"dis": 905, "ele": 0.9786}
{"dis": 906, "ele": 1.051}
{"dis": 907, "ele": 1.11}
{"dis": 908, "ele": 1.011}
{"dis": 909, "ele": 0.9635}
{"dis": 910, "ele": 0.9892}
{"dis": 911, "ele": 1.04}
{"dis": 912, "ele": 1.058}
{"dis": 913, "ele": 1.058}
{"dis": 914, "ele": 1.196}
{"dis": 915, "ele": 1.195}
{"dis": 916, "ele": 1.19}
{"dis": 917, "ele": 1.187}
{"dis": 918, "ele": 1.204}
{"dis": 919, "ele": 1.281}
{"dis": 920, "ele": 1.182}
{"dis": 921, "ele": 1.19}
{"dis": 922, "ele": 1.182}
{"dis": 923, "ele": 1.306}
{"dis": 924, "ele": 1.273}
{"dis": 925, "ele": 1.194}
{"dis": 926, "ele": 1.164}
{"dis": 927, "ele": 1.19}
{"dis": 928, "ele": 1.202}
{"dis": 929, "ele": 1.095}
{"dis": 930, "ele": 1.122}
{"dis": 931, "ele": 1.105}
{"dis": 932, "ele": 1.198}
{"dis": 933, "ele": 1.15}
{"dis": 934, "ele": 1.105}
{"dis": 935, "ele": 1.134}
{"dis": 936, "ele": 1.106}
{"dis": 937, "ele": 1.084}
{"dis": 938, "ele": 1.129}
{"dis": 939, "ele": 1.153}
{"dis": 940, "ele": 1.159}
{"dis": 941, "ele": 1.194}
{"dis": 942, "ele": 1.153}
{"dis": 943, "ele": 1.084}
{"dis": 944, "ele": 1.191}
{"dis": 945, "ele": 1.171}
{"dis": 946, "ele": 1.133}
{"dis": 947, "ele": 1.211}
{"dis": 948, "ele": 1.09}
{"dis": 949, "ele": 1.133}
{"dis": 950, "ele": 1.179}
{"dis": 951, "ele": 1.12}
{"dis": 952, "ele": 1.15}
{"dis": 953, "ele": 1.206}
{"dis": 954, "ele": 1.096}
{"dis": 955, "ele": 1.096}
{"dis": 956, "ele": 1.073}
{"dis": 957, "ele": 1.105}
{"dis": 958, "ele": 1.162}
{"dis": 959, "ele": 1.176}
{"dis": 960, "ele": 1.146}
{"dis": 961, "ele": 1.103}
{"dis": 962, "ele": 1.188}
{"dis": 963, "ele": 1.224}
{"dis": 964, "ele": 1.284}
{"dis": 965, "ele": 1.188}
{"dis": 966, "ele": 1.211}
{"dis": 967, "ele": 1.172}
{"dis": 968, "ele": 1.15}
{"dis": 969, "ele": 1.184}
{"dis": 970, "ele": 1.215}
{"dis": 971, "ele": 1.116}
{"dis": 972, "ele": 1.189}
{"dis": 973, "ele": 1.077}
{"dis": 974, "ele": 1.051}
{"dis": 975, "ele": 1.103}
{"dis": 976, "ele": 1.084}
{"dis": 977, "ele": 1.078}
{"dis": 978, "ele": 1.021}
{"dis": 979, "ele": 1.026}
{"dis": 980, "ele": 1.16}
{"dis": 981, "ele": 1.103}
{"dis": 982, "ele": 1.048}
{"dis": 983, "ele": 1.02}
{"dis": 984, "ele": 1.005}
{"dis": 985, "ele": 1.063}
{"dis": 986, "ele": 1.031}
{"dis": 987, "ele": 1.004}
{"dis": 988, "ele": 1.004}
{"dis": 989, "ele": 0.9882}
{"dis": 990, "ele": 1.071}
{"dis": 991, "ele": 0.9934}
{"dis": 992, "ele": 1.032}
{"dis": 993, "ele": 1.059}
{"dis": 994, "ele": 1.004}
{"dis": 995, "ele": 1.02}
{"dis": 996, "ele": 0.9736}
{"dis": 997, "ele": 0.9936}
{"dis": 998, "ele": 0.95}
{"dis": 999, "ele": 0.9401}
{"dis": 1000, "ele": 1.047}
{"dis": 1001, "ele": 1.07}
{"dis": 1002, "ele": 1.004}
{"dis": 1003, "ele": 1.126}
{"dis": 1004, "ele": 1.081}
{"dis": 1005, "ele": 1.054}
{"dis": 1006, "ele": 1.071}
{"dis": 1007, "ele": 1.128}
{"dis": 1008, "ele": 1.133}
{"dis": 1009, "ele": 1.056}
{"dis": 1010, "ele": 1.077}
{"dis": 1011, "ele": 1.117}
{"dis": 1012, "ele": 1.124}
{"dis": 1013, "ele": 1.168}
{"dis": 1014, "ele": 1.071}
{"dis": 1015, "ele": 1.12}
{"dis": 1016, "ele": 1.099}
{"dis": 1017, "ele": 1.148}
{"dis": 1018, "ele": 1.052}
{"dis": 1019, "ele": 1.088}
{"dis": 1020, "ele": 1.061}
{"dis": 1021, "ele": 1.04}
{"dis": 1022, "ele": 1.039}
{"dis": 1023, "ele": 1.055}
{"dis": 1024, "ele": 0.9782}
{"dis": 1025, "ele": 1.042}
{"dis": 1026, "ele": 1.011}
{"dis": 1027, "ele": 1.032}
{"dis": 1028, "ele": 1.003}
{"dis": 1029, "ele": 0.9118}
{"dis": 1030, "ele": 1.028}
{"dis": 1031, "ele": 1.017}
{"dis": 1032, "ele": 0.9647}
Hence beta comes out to 0.003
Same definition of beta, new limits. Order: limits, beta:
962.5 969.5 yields 0.020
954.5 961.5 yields 0.005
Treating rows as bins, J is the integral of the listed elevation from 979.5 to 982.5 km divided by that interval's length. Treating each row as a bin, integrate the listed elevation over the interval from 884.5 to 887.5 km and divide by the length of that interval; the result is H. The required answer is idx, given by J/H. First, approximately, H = 0.96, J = 1.10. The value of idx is 1.14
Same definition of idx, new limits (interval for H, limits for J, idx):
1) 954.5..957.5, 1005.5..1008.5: 1.02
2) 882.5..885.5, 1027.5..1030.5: 1.04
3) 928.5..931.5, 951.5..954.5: 1.04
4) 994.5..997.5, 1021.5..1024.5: 1.03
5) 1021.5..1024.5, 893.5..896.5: 0.91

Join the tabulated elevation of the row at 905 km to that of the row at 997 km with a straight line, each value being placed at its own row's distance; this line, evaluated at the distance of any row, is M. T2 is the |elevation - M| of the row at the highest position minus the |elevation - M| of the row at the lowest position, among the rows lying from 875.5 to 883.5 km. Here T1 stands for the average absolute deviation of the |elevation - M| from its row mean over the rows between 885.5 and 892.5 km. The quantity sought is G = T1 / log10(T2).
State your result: -0.006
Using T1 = 0.017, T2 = 0.001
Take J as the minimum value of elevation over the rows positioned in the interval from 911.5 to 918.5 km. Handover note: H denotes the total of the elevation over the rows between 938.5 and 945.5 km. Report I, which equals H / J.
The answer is 7.7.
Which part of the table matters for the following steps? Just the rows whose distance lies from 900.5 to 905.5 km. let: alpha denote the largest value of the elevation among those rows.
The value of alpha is 0.9896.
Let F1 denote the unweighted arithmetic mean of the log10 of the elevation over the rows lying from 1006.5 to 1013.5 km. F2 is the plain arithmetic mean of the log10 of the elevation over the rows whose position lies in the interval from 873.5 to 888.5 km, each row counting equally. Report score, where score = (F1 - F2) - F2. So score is 0.078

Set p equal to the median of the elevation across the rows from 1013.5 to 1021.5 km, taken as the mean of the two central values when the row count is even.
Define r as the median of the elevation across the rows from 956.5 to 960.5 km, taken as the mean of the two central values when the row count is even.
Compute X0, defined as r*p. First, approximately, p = 1.08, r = 1.15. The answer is 1.25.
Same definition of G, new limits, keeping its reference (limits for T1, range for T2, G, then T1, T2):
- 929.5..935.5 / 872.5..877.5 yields -0.020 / 0.026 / 0.056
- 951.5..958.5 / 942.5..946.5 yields -0.030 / 0.039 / 0.049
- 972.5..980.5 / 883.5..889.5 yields -0.027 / 0.032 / 0.067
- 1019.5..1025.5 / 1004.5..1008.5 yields -0.009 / 0.010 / 0.079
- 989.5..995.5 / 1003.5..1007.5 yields -0.018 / 0.024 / 0.047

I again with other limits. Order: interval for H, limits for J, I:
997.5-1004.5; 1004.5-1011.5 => 6.8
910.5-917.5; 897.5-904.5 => 8.4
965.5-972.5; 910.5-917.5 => 7.9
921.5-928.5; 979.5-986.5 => 8.5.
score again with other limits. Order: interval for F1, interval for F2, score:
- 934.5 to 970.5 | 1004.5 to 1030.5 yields 0.008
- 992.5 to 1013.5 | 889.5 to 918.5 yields 0.011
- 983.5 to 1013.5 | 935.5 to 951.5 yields -0.097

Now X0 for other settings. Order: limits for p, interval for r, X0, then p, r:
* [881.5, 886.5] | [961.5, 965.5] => 1.15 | 0.95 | 1.21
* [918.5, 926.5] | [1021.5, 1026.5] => 1.24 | 1.19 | 1.04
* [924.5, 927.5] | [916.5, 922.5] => 1.41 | 1.19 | 1.19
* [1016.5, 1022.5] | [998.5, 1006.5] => 1.12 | 1.06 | 1.06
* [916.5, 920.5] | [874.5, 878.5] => 1.18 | 1.20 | 0.99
